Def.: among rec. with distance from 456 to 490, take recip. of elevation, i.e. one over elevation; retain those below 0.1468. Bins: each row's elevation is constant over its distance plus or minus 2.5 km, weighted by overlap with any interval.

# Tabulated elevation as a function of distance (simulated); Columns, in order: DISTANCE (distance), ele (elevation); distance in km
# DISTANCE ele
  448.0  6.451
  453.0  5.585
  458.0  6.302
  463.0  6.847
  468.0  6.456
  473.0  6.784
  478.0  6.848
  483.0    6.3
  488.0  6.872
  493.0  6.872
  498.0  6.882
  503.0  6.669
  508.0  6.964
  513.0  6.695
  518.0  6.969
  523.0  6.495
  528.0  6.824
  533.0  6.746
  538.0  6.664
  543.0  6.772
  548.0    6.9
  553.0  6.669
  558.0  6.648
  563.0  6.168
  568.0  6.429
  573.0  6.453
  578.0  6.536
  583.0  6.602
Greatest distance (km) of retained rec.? 488.0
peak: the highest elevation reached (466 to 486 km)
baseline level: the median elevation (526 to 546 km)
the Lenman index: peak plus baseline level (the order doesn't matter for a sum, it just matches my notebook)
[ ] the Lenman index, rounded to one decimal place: 13.6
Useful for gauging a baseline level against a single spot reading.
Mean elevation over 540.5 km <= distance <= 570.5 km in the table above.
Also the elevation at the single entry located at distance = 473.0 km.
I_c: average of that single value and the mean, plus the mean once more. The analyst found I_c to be 13.3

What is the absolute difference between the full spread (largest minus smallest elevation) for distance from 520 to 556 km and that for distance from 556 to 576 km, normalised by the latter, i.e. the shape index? 0.16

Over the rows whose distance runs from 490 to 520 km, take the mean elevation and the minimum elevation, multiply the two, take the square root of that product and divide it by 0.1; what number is 67.5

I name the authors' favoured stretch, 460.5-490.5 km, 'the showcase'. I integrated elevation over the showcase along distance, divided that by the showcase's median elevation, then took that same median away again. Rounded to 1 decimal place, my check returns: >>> 22.6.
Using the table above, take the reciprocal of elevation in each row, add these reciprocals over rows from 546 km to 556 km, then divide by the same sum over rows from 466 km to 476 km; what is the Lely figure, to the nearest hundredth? 0.98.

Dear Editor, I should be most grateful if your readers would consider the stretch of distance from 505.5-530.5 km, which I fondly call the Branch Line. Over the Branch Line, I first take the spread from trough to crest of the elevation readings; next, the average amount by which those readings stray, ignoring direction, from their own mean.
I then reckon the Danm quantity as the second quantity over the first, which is 0.328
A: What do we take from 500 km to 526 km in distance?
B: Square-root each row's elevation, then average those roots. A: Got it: 2.60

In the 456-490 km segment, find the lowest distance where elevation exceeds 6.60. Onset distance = 463.0 km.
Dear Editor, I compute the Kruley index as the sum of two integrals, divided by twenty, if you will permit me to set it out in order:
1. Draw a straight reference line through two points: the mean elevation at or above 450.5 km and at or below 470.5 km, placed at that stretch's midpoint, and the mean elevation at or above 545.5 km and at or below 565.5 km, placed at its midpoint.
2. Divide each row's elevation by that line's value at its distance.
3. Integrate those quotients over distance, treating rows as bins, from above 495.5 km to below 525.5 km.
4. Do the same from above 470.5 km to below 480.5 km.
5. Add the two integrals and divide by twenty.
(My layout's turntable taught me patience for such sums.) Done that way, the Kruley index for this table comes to 2.1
